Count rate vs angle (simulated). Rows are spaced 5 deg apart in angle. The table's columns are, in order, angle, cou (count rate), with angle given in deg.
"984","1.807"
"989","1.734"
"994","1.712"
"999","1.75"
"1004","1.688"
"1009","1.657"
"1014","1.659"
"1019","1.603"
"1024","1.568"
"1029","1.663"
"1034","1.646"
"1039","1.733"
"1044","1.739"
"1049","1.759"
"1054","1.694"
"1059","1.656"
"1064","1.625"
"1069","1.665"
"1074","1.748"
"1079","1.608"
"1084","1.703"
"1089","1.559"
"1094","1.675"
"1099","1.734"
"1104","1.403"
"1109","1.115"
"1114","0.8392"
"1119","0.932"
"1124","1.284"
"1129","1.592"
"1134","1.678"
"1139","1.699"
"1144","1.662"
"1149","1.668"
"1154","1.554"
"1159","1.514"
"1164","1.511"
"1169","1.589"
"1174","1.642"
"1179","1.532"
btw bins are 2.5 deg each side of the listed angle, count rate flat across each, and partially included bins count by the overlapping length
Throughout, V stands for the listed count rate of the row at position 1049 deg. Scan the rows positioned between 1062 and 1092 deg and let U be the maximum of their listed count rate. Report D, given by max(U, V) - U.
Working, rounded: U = 1.748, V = 1.759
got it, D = 0.011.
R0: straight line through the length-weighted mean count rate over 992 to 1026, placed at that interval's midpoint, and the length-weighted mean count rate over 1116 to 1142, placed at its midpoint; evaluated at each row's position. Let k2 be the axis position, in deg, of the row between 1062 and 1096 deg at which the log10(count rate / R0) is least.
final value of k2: 1089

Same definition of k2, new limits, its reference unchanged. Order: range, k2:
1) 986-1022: 1019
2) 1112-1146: 1114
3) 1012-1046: 1024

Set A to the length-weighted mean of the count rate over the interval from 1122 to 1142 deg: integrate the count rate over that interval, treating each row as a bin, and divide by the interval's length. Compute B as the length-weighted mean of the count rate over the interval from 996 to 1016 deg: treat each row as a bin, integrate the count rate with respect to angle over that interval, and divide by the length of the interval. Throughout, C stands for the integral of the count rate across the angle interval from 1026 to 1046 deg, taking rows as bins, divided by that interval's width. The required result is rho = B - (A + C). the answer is -1.6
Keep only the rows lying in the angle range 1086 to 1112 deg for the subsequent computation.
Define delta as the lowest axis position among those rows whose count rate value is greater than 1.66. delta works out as 1094 deg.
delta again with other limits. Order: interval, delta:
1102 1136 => 1134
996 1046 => 999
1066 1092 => 1069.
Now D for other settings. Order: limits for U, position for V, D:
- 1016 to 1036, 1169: 0.000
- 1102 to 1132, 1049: 0.167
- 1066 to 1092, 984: 0.059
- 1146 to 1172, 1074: 0.080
